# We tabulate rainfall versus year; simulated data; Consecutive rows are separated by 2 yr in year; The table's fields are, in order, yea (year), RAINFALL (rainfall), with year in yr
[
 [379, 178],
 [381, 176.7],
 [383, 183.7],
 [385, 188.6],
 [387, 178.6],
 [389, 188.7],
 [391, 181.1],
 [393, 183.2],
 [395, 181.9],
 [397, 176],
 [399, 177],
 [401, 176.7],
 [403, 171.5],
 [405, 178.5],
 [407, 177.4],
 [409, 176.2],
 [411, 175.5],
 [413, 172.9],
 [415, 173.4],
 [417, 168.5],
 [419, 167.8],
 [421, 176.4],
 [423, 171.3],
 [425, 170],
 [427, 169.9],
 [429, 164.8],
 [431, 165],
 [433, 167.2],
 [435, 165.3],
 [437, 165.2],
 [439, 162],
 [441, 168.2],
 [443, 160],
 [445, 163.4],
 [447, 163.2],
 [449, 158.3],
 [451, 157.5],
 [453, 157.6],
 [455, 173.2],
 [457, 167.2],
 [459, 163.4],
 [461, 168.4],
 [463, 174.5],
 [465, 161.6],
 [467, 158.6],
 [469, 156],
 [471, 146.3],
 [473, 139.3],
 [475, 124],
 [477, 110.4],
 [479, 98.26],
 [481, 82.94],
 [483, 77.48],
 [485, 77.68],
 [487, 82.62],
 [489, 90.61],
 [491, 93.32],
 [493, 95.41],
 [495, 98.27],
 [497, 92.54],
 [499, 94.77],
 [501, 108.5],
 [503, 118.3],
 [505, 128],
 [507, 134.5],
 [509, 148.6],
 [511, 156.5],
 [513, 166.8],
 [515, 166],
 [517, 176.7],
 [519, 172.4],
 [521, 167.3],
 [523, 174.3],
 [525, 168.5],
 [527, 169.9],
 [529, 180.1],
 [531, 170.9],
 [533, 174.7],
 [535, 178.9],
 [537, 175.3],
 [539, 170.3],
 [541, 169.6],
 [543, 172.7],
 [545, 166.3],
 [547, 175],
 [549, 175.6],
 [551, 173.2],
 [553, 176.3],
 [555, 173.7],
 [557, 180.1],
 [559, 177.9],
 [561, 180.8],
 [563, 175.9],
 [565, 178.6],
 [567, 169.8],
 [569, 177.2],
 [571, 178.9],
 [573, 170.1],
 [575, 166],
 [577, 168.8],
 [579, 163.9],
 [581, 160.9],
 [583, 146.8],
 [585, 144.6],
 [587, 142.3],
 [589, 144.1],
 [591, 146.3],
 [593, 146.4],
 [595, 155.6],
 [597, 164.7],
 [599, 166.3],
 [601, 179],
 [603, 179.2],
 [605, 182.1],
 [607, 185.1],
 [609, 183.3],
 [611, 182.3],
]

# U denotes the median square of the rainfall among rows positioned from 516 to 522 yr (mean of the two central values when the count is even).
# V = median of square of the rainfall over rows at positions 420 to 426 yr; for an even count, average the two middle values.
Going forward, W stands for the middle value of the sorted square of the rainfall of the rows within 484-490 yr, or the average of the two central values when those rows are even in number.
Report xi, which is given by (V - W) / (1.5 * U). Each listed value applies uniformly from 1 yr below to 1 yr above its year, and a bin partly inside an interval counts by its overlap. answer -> 0.5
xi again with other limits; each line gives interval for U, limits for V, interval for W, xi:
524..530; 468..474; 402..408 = -0.2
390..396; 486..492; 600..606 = -0.5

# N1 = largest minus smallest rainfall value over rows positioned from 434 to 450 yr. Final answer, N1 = 10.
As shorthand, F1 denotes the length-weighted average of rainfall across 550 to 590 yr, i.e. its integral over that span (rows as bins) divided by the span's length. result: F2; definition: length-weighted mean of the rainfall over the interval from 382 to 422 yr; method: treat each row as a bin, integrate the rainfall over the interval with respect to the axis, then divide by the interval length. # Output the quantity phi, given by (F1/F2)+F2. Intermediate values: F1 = 167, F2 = 178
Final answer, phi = 179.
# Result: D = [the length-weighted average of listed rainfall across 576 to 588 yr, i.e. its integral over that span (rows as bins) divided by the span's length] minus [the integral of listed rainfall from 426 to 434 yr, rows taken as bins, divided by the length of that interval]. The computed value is -12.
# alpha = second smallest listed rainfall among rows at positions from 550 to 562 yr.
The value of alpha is 173.7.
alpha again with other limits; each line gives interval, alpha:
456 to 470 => 158.6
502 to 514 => 128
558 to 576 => 169.8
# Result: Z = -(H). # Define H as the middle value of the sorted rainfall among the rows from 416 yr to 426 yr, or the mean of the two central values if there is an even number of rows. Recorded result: -170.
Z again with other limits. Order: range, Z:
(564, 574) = -177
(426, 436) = -165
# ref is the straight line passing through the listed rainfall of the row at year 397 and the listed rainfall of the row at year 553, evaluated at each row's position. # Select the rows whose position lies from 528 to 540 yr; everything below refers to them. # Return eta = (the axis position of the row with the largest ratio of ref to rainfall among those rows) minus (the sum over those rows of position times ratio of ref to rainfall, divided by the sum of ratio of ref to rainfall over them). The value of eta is 5.0 yr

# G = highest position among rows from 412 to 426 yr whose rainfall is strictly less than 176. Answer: 425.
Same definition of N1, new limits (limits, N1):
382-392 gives 10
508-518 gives 28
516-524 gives 9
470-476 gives 22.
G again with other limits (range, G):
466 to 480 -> 479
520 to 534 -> 533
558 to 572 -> 567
